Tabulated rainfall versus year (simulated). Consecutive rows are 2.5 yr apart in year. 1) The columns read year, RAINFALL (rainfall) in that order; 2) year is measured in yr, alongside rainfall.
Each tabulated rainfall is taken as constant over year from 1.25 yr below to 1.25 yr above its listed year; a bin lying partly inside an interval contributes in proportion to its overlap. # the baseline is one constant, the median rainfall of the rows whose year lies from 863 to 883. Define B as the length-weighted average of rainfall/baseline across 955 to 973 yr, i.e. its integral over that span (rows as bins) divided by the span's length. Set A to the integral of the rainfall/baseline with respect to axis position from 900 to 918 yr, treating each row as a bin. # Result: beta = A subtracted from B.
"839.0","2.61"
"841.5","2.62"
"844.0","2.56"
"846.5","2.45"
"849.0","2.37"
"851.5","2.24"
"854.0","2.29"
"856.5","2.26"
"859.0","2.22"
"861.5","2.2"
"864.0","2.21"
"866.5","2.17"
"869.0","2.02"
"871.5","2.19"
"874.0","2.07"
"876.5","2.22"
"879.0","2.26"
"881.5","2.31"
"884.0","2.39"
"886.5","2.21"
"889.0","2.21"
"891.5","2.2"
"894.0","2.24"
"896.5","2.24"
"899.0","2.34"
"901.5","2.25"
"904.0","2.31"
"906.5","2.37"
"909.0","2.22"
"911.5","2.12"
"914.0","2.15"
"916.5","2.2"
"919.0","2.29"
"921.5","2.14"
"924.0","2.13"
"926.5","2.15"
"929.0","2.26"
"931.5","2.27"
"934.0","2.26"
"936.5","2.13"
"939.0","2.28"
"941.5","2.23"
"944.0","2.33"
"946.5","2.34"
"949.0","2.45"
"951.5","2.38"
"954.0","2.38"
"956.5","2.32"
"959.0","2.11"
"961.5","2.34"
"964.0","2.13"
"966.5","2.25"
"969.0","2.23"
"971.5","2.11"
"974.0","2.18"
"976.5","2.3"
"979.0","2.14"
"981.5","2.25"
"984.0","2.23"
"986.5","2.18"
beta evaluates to -17.3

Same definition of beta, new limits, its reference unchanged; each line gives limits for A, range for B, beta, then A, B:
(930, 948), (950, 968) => -17.5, 18.5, 1.03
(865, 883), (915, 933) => -16.8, 17.8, 1.00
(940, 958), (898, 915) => -18.1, 19.2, 1.02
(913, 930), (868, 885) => -15.9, 16.9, 1.00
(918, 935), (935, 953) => -16.0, 17.1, 1.05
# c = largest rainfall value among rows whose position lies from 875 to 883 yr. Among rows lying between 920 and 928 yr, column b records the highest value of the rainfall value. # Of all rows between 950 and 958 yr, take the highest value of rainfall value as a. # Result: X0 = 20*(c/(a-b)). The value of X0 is 201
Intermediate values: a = 2.38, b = 2.15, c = 2.31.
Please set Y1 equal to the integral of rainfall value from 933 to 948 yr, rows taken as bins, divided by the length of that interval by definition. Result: 2.26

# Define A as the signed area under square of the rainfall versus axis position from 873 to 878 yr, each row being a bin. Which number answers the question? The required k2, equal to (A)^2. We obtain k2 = 540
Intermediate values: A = 23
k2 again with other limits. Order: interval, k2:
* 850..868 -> 7966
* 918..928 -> 2249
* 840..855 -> 7857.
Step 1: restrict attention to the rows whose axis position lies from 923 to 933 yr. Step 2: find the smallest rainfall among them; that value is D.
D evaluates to 2.13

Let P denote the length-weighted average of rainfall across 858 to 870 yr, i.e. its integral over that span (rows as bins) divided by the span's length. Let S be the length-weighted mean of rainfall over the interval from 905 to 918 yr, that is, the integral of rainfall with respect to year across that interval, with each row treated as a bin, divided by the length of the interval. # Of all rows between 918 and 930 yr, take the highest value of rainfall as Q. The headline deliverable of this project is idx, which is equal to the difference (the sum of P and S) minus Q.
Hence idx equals 2.09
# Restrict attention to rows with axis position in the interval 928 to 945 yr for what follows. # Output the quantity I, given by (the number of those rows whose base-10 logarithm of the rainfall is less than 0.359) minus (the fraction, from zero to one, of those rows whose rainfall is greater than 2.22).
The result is 5.1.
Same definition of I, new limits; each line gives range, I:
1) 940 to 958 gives 0.0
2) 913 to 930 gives 5.7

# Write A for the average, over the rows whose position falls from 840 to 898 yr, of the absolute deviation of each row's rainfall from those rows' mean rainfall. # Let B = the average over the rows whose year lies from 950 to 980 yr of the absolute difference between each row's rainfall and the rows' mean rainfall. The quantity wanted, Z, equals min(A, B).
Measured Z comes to 0.089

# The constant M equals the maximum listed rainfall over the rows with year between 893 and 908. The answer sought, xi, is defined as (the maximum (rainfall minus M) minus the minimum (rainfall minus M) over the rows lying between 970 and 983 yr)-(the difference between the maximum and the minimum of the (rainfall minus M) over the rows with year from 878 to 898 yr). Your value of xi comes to 0.00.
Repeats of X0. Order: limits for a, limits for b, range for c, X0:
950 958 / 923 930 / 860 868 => 368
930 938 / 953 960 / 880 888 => -435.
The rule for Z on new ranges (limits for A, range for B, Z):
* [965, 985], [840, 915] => 0.051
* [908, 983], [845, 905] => 0.065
